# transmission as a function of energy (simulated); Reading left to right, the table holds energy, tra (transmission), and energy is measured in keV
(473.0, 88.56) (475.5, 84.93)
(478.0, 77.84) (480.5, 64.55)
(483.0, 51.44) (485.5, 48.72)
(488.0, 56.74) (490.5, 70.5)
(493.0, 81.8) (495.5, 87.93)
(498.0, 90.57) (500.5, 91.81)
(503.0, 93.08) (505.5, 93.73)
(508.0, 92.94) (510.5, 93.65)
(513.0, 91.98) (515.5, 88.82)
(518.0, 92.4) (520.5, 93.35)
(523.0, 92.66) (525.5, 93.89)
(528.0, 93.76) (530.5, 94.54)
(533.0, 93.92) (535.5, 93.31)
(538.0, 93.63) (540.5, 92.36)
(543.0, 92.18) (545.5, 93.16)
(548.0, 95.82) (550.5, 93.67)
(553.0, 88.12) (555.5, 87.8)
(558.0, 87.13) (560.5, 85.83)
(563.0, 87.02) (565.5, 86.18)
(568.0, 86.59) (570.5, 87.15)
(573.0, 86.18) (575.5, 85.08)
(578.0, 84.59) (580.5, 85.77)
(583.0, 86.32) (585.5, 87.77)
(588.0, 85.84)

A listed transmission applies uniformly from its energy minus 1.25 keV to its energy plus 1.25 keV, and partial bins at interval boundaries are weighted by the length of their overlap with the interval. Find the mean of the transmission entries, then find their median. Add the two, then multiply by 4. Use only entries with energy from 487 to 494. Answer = 561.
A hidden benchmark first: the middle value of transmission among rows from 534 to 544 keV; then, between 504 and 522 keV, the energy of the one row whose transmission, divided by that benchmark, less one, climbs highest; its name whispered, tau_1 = 505.5 keV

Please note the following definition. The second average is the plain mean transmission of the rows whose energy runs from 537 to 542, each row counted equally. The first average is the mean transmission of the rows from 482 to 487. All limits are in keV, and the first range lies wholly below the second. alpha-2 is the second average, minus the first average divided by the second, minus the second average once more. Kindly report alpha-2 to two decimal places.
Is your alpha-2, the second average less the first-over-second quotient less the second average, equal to -0.54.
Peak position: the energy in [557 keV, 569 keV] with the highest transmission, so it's 558.0 keV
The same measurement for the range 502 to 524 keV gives 505.5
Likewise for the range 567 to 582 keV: 570.5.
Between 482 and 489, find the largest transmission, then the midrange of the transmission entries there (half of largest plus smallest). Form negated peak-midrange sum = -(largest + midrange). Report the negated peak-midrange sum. -109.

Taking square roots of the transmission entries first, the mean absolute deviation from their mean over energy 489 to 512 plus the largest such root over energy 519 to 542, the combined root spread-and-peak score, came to 10.0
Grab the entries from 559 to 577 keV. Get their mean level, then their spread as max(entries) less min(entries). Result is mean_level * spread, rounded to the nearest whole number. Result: 179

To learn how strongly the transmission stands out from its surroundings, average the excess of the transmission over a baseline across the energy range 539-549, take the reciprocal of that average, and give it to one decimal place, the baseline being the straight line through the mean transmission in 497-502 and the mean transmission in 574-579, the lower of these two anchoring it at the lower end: 0.2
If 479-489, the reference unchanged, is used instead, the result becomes 0.0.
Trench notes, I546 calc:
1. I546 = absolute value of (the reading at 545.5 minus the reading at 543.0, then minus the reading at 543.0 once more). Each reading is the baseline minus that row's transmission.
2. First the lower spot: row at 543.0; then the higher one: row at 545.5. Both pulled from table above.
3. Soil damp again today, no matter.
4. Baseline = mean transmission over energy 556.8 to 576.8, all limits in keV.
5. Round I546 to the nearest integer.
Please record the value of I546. 5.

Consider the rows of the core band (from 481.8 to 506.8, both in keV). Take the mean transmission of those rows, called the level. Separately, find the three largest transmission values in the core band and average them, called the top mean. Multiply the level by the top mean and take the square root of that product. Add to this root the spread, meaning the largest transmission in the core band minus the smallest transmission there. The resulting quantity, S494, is 129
